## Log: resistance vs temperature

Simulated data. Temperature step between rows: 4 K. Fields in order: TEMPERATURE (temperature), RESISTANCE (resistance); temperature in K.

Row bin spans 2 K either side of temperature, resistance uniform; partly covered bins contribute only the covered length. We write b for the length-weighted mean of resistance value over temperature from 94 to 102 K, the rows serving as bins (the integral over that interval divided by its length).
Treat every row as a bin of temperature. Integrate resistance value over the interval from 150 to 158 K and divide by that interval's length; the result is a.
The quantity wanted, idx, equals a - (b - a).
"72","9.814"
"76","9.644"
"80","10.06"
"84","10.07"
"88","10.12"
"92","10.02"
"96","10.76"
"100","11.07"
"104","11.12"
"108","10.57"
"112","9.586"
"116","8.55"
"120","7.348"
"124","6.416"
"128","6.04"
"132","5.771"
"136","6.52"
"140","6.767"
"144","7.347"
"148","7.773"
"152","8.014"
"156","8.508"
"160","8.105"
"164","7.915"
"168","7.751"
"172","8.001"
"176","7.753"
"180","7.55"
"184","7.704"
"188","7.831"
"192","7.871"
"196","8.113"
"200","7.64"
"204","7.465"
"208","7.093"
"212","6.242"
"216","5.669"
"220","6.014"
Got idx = 6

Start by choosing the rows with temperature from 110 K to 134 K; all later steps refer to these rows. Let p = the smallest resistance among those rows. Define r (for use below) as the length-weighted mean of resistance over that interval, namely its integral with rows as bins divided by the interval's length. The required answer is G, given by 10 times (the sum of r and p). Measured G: 131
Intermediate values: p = 5.771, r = 7.3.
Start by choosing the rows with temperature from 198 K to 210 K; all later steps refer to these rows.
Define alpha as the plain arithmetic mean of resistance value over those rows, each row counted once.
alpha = 7.4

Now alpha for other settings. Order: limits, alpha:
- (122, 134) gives 6.1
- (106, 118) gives 9.6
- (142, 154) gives 7.7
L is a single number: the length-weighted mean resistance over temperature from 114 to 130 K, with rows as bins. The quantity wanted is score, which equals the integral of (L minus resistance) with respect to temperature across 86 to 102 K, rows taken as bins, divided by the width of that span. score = -3.4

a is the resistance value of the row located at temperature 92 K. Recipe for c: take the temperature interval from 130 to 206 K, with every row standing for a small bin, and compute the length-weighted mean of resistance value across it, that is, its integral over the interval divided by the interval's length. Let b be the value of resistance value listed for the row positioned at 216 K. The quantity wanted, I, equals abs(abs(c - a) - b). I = 3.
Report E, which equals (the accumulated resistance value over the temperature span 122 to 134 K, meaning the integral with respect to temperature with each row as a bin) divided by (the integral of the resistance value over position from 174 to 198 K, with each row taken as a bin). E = 0.4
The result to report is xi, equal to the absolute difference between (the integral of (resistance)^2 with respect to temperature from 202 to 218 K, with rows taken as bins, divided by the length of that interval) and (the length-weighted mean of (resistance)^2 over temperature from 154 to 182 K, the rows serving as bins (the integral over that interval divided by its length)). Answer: 19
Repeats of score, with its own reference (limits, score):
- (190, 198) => -0.9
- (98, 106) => -4.0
